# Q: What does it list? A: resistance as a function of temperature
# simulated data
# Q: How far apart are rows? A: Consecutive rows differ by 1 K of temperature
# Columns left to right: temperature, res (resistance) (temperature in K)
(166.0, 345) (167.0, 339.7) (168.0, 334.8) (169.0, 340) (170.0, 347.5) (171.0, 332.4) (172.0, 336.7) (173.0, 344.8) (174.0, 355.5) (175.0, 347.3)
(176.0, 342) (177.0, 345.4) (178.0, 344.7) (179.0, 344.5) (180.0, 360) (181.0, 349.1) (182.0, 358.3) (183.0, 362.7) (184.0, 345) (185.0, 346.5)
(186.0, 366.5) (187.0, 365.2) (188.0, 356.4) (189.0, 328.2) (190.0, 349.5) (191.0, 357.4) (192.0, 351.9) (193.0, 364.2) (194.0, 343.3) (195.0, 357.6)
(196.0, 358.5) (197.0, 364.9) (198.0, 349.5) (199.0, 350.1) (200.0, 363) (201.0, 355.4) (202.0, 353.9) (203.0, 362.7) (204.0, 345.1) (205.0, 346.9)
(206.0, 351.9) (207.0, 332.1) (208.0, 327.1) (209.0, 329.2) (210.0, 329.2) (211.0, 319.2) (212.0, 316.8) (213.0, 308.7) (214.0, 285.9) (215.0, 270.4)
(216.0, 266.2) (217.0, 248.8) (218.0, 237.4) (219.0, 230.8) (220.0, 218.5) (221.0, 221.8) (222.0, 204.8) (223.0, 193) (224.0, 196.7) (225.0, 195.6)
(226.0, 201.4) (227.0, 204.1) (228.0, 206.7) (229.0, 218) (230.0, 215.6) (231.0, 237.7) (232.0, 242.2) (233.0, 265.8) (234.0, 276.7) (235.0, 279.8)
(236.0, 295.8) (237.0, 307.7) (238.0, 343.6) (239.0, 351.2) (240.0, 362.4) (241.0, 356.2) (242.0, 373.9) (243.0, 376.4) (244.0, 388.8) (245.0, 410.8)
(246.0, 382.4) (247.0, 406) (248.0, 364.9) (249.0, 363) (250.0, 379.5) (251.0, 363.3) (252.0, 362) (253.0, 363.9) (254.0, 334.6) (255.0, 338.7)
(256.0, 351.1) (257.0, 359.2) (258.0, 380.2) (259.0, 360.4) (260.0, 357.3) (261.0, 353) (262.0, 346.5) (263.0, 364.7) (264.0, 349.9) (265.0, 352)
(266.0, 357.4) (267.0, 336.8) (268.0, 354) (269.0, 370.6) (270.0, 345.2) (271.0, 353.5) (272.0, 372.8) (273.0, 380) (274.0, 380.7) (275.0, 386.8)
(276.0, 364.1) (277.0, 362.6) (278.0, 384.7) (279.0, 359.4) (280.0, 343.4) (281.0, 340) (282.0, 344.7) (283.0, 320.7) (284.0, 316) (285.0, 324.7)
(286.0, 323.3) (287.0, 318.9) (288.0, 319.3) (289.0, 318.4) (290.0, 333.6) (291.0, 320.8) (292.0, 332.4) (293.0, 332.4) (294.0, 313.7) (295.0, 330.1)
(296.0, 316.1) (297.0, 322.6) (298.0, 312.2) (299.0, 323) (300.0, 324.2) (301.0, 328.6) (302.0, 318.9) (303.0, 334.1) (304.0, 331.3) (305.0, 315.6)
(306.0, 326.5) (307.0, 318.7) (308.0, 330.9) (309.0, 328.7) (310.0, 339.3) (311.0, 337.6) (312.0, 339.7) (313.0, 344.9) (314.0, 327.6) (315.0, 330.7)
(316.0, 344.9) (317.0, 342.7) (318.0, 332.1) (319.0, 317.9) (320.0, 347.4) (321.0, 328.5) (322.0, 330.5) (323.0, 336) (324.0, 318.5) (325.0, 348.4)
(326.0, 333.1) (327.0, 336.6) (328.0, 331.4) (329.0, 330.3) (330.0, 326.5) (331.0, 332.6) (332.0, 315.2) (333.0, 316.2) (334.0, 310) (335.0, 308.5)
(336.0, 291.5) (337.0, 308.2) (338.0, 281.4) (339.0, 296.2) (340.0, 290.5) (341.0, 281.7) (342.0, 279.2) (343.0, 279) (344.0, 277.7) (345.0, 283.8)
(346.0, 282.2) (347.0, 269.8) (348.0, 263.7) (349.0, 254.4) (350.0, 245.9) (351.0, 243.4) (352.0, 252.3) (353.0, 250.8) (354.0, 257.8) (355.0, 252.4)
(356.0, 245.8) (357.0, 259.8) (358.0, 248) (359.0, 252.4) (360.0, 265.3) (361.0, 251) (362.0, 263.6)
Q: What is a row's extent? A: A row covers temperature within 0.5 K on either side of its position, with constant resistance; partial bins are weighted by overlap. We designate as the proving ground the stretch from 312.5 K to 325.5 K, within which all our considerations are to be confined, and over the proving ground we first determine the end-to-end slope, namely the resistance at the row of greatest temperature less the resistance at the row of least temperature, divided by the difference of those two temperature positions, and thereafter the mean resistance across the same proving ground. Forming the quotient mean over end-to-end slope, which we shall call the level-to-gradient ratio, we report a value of 1147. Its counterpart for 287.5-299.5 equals 960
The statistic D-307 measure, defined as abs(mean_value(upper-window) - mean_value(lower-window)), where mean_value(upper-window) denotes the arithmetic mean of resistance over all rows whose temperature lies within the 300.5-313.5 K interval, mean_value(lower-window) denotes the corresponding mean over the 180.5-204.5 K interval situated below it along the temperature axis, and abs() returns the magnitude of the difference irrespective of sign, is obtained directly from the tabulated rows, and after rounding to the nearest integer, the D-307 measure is 24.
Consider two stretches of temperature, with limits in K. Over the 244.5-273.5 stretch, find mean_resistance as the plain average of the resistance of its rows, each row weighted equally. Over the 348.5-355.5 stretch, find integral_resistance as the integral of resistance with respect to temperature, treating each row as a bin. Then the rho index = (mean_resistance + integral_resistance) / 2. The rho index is 1060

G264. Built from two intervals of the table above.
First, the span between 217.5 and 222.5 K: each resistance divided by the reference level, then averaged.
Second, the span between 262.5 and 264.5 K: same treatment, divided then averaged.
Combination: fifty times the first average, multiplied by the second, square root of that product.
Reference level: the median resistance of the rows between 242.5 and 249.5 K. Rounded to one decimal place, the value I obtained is 5.2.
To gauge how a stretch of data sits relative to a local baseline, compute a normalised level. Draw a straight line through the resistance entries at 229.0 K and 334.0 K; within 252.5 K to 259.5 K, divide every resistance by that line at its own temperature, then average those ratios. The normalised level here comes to 1.47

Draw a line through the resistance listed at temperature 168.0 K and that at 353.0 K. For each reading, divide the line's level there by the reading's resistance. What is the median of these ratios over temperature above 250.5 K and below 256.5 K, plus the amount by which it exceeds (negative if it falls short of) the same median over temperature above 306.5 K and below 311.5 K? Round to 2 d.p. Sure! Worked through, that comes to 0.84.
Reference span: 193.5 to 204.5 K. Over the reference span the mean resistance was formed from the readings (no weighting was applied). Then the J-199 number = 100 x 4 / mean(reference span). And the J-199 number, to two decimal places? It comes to 1.13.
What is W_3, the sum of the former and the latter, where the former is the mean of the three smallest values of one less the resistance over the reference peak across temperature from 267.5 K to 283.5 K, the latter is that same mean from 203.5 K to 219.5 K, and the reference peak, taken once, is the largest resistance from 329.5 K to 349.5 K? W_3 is -0.20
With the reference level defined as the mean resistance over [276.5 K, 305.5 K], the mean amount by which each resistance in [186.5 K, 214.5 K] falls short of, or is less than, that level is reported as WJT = -14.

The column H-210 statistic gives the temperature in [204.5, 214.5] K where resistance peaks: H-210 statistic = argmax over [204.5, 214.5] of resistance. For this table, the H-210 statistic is 206.0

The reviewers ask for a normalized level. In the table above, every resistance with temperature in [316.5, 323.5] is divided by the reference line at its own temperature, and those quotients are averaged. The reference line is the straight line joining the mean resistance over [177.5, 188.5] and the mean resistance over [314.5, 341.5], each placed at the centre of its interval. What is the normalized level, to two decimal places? 1.03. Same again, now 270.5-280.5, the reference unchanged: 1.11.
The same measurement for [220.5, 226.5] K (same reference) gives 0.59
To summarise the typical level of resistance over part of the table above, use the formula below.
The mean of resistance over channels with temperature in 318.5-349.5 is 307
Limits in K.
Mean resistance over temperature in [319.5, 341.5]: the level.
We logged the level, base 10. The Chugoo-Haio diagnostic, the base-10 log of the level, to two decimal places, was 2.50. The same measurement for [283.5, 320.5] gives 2.52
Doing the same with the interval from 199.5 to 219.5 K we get 2.50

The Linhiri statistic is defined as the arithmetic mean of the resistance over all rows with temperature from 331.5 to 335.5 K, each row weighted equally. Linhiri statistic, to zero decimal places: 312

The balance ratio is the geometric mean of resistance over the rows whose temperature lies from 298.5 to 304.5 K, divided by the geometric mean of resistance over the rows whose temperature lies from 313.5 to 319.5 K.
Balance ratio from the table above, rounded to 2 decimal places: 0.98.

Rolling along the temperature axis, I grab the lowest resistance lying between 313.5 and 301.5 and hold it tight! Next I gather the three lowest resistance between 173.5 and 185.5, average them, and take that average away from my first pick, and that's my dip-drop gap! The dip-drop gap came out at -28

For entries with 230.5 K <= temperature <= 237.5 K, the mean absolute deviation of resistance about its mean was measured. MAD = 20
